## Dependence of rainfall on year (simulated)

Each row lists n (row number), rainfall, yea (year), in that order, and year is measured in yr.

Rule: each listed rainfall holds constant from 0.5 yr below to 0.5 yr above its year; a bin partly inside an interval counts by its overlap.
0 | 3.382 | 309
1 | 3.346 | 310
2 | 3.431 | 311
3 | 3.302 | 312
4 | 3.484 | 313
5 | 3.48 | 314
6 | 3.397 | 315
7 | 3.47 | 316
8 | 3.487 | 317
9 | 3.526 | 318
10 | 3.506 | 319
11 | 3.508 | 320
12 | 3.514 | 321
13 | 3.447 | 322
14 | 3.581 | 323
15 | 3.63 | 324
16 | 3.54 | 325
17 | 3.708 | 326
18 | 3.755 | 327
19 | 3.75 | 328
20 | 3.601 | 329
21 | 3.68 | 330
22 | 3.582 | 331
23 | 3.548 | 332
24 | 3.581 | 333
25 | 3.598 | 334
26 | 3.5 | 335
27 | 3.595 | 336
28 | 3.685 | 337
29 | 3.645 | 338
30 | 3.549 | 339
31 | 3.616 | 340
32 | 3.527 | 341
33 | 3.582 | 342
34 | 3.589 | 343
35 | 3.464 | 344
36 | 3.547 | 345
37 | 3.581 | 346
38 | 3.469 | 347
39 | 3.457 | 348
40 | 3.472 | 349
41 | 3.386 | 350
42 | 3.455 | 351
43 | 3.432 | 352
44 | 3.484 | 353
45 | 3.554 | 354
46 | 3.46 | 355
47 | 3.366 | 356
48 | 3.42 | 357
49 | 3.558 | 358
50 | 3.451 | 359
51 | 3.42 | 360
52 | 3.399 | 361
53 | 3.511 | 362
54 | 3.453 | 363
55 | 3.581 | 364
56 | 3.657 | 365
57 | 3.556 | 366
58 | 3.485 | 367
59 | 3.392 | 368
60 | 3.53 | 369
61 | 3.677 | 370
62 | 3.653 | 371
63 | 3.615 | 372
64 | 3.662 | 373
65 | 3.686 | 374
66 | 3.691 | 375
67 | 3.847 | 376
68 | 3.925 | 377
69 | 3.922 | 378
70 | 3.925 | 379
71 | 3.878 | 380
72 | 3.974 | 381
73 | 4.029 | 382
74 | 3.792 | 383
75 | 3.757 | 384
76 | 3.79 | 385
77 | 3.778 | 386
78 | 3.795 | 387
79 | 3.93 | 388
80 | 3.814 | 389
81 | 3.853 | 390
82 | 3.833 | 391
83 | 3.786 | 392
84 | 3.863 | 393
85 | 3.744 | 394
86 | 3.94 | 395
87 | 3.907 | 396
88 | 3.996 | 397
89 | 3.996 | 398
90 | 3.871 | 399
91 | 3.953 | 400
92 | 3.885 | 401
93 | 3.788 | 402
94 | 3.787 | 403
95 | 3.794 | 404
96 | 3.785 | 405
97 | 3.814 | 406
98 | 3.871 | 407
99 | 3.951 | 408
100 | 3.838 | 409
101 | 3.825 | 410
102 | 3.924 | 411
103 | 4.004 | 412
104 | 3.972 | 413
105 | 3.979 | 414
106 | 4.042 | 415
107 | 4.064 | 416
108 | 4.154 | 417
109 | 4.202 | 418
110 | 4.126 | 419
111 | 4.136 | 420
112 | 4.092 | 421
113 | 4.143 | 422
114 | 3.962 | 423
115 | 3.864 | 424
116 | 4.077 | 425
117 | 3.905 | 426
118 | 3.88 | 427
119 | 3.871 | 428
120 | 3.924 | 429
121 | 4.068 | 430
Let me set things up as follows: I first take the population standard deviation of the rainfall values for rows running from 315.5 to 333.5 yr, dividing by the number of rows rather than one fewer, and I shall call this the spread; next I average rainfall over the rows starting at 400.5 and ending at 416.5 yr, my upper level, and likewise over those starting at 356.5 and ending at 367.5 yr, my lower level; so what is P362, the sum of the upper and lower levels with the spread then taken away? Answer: 7.30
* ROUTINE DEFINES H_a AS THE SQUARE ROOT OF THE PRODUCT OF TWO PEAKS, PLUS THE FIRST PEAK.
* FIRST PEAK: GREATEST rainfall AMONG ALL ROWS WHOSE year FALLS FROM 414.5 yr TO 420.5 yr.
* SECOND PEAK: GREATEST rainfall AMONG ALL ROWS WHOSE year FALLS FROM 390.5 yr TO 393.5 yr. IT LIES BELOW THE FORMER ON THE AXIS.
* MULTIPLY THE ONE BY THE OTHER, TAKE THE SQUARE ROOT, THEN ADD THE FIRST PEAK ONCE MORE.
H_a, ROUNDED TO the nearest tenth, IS 8.2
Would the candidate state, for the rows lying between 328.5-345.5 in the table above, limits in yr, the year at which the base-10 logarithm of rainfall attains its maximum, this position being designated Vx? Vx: 337 yr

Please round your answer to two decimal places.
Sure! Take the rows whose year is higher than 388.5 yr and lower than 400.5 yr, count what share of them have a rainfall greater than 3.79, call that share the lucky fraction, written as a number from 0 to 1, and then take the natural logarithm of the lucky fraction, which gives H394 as -0.18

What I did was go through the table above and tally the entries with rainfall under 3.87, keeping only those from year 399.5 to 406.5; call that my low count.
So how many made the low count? 5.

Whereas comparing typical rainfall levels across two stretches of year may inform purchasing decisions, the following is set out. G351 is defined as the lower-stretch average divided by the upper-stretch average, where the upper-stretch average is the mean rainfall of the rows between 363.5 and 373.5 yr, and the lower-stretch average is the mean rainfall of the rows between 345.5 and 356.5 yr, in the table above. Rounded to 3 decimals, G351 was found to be 0.968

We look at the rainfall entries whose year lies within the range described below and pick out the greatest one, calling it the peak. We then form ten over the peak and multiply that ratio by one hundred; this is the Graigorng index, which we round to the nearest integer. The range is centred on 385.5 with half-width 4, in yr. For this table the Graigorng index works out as 248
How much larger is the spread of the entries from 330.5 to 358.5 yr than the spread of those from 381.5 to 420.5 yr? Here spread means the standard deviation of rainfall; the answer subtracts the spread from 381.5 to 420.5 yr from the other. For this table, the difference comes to -0.043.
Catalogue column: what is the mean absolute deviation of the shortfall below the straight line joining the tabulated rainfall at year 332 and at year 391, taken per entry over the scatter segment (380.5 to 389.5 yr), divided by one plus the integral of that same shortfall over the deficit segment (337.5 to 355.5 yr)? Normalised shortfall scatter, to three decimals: 0.031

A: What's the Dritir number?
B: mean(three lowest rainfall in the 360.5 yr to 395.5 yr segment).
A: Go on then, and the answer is 3.4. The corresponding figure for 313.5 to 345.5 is 3.4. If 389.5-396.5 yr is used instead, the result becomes 3.8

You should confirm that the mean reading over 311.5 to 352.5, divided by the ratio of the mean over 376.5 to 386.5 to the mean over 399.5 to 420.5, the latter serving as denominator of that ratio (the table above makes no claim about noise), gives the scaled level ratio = 3.606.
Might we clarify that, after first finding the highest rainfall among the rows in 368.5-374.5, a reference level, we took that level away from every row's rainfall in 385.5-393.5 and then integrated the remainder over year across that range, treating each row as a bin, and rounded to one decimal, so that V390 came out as 1.2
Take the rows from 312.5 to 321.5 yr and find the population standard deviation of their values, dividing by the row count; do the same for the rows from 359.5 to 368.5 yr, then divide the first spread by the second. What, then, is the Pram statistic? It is 0.42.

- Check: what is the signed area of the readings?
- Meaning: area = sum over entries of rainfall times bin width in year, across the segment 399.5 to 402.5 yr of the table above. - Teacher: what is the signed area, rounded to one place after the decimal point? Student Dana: 11.6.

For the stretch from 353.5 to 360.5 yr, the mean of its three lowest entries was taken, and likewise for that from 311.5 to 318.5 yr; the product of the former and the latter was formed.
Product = 11.5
